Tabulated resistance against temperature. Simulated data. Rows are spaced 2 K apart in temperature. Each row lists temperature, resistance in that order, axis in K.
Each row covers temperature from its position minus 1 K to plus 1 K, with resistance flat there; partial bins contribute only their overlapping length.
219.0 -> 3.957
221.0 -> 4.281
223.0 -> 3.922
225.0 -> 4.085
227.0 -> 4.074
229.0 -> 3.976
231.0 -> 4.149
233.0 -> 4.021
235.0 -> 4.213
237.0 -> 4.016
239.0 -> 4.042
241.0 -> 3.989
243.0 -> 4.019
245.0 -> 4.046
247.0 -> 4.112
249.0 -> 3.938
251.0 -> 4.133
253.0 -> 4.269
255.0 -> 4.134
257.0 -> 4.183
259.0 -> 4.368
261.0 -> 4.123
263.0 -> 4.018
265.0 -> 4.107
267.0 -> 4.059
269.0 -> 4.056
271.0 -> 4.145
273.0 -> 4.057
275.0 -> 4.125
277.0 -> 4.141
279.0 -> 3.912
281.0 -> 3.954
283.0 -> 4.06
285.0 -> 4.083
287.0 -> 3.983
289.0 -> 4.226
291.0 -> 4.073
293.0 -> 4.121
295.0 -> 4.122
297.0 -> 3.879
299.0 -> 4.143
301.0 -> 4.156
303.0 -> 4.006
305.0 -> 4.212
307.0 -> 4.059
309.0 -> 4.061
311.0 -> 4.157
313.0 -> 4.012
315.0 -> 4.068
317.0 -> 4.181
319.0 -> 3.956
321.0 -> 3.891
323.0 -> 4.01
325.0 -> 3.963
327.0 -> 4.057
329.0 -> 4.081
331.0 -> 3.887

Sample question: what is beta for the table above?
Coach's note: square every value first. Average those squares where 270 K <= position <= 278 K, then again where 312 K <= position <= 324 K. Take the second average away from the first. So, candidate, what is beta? 0.8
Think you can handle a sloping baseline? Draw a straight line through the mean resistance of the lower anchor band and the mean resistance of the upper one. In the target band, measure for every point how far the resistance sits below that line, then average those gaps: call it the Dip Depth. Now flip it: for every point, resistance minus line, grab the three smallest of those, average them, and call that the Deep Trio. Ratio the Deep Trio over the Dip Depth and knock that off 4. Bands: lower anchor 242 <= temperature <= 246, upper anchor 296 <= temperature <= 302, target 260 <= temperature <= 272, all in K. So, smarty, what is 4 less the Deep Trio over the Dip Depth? 4.02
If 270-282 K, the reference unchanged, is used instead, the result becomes -5.87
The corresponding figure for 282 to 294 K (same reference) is 3.60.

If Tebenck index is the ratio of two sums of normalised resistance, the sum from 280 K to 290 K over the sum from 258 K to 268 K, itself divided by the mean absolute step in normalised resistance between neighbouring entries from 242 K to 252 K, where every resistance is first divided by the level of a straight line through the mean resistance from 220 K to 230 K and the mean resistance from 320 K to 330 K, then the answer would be 34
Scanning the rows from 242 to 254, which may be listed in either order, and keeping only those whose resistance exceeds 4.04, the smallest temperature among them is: 245.0 K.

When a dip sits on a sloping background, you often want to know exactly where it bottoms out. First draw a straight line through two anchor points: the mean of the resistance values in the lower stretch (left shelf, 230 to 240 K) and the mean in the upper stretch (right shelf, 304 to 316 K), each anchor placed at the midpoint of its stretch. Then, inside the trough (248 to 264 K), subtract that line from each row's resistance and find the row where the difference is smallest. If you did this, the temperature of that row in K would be 249.0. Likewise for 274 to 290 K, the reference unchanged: 279.0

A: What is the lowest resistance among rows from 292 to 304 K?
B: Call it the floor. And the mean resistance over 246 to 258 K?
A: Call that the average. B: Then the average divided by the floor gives 1.06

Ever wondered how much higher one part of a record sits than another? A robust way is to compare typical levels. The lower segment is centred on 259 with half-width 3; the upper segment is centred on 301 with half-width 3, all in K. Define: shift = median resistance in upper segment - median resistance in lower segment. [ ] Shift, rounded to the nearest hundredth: -0.04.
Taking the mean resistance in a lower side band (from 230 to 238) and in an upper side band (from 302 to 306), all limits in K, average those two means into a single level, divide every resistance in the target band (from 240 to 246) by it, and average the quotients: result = 0.98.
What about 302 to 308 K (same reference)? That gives 1.00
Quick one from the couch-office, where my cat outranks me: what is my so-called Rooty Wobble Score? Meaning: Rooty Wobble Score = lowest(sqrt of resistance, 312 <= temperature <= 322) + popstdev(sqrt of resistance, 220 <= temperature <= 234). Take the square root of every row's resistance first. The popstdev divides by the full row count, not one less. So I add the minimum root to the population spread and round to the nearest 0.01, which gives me 2.00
